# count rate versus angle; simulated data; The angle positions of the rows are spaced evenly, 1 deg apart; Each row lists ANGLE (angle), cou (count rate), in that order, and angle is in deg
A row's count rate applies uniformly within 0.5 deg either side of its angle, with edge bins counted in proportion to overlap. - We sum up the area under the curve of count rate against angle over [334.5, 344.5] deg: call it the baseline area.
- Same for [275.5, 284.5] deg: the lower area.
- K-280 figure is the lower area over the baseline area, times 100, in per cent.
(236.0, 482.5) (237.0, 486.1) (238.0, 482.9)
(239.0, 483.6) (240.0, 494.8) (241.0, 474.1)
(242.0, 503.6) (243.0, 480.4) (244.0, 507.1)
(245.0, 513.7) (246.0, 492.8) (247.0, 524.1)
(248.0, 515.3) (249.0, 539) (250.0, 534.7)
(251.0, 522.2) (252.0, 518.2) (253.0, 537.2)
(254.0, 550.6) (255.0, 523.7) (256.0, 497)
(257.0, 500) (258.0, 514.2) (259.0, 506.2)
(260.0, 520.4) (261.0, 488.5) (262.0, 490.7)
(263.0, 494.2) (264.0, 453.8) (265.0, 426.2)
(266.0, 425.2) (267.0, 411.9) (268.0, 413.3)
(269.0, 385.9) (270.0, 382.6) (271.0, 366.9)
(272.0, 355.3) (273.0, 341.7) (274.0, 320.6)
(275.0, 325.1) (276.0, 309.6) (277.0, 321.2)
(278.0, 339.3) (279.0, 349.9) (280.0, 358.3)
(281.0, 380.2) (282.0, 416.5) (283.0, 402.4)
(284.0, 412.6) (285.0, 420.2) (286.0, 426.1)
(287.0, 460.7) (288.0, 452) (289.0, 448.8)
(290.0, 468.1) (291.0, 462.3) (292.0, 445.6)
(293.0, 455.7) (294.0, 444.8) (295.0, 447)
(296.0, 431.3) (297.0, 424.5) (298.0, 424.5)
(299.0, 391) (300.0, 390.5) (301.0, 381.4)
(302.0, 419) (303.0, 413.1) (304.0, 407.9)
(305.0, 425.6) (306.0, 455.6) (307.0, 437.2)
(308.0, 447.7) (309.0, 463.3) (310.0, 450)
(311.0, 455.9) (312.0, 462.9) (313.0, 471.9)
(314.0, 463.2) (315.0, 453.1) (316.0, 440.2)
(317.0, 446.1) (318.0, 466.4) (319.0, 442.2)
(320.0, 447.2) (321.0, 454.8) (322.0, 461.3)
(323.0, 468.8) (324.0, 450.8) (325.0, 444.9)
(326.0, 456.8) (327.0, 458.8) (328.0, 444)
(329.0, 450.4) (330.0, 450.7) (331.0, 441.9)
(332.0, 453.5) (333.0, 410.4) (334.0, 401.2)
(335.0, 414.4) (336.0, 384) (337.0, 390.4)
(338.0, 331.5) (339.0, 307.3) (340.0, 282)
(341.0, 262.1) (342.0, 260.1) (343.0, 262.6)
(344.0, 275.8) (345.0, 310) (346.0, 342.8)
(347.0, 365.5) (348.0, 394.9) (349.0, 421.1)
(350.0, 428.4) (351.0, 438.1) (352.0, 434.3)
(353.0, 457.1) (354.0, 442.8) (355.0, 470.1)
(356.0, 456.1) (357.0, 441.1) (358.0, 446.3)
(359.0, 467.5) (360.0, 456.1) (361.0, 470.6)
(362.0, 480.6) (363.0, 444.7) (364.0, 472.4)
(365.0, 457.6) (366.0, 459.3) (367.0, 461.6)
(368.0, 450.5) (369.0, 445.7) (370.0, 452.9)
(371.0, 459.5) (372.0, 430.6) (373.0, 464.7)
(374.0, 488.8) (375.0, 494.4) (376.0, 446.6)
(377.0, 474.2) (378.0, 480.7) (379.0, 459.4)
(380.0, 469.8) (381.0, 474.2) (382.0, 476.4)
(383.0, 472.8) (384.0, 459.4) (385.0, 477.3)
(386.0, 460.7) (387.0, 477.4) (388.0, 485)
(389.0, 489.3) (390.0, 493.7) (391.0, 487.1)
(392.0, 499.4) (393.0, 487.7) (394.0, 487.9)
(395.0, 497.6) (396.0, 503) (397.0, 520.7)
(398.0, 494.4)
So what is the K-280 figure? 104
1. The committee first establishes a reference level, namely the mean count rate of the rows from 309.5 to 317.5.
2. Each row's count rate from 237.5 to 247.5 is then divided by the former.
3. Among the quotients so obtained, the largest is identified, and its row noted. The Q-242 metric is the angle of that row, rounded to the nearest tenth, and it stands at 247.0 deg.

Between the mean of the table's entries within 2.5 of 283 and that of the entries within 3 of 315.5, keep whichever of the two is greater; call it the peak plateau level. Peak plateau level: 456.8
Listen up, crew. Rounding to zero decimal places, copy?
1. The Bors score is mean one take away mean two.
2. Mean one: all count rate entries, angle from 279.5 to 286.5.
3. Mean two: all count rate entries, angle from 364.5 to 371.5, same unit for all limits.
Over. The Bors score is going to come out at -53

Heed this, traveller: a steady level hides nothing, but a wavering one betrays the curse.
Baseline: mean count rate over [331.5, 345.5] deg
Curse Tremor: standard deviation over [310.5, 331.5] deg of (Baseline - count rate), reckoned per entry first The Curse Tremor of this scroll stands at 9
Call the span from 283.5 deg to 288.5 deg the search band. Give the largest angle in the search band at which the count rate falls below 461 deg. 288.0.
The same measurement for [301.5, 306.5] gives 306.0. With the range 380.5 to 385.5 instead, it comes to 384.0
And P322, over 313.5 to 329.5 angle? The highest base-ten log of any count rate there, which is 2.671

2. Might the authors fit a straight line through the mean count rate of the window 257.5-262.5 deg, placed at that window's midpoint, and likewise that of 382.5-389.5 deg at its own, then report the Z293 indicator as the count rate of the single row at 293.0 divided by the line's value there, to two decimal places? 0.92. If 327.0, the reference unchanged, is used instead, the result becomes 0.94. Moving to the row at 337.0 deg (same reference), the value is 0.80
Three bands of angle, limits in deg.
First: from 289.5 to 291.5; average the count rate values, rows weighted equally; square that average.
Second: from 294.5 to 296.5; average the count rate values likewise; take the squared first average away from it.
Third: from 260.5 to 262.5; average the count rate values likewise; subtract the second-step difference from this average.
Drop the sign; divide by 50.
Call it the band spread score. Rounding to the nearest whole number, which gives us 4329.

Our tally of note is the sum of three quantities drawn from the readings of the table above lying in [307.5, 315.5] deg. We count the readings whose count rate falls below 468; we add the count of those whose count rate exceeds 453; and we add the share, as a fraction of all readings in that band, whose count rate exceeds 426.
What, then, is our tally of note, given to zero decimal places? 14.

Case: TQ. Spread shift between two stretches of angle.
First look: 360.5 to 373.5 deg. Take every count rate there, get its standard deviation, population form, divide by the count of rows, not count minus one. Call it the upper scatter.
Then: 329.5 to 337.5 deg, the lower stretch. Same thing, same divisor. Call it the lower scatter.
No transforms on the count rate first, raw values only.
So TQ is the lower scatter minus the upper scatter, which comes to 13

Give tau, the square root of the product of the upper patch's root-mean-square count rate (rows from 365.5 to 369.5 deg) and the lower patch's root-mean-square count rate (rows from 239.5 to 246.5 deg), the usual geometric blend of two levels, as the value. 474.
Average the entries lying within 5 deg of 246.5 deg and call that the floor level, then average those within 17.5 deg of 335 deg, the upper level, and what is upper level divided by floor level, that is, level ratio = 0.77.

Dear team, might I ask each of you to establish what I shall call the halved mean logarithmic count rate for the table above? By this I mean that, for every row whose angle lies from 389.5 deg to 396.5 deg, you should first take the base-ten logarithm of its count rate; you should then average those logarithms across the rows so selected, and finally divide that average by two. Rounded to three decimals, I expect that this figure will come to 1.347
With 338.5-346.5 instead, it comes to 1.229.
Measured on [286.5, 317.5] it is 1.321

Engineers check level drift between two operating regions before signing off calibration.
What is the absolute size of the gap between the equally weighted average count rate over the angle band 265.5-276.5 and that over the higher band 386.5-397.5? 126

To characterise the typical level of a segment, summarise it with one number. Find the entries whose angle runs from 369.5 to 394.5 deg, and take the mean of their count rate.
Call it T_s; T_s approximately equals 474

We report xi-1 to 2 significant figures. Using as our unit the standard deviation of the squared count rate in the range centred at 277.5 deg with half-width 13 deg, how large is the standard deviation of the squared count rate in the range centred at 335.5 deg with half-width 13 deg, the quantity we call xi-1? 1.5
